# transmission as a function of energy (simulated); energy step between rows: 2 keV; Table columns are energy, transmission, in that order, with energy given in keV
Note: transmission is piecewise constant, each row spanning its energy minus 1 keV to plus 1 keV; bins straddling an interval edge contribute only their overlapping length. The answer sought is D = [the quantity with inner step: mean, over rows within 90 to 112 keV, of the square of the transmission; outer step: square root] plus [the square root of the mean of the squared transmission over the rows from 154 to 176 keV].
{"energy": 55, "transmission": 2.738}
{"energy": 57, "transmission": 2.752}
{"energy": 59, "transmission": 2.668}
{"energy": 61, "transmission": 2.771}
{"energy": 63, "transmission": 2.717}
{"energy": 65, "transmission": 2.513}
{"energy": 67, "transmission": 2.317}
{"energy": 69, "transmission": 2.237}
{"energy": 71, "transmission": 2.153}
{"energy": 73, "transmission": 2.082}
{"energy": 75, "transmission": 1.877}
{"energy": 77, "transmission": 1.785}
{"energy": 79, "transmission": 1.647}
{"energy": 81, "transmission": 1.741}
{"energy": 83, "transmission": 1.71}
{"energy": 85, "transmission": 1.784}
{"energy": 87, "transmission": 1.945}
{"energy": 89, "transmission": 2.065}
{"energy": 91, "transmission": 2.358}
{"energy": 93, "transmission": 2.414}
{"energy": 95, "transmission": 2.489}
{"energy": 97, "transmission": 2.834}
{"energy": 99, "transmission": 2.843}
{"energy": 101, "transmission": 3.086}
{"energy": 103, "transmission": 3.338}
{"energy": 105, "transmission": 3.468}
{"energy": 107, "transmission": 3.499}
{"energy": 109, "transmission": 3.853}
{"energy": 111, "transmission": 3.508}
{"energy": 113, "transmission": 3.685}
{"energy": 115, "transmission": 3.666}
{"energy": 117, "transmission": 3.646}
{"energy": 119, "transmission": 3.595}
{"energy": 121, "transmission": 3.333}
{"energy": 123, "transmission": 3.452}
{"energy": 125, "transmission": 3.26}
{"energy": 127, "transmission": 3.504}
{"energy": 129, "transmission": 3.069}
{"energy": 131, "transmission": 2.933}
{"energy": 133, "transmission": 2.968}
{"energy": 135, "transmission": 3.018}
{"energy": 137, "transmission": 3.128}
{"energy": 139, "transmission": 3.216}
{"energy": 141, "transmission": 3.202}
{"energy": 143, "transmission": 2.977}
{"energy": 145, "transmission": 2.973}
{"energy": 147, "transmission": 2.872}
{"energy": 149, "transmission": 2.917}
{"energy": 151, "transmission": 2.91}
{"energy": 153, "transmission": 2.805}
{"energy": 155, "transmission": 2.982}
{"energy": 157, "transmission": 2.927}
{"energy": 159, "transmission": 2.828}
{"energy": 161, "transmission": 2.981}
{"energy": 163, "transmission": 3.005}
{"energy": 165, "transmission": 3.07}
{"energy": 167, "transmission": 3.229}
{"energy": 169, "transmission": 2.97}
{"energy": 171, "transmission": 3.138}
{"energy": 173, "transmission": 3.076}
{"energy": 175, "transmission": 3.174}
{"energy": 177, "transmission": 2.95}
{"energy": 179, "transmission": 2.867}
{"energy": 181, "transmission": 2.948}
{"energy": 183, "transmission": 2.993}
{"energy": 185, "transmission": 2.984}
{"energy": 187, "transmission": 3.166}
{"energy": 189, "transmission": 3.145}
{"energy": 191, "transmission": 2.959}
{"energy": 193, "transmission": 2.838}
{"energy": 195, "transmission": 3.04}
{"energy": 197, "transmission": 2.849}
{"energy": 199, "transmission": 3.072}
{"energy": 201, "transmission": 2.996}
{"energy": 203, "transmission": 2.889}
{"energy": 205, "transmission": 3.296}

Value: 6.14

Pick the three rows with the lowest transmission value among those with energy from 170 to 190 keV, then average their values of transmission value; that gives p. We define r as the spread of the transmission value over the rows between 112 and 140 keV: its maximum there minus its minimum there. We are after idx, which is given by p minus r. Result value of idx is 2.17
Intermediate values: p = 2.9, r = 0.8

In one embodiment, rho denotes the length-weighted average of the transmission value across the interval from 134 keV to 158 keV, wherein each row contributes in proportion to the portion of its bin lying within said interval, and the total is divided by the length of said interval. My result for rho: 3.0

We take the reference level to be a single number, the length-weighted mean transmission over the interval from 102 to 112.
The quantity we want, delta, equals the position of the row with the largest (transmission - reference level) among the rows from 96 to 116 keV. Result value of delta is 109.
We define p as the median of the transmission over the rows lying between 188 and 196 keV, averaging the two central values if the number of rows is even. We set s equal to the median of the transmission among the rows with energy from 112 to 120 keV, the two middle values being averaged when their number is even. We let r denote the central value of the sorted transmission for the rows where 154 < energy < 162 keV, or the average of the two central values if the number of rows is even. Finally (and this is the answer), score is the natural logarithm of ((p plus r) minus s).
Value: 0.8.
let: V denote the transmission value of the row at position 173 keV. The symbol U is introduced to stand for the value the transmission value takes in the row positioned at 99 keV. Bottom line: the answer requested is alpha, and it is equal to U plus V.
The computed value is 5.92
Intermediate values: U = 2.843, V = 3.076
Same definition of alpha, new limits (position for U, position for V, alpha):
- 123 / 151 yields 6.36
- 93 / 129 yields 5.48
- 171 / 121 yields 6.47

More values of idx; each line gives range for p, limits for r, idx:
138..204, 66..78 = 2.29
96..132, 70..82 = 2.36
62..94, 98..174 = 0.65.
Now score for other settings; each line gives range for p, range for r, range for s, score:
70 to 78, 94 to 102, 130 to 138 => 0.6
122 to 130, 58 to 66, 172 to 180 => 1.1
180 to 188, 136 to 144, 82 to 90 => 1.5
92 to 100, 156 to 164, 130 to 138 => 1.0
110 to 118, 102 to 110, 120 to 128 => 1.3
